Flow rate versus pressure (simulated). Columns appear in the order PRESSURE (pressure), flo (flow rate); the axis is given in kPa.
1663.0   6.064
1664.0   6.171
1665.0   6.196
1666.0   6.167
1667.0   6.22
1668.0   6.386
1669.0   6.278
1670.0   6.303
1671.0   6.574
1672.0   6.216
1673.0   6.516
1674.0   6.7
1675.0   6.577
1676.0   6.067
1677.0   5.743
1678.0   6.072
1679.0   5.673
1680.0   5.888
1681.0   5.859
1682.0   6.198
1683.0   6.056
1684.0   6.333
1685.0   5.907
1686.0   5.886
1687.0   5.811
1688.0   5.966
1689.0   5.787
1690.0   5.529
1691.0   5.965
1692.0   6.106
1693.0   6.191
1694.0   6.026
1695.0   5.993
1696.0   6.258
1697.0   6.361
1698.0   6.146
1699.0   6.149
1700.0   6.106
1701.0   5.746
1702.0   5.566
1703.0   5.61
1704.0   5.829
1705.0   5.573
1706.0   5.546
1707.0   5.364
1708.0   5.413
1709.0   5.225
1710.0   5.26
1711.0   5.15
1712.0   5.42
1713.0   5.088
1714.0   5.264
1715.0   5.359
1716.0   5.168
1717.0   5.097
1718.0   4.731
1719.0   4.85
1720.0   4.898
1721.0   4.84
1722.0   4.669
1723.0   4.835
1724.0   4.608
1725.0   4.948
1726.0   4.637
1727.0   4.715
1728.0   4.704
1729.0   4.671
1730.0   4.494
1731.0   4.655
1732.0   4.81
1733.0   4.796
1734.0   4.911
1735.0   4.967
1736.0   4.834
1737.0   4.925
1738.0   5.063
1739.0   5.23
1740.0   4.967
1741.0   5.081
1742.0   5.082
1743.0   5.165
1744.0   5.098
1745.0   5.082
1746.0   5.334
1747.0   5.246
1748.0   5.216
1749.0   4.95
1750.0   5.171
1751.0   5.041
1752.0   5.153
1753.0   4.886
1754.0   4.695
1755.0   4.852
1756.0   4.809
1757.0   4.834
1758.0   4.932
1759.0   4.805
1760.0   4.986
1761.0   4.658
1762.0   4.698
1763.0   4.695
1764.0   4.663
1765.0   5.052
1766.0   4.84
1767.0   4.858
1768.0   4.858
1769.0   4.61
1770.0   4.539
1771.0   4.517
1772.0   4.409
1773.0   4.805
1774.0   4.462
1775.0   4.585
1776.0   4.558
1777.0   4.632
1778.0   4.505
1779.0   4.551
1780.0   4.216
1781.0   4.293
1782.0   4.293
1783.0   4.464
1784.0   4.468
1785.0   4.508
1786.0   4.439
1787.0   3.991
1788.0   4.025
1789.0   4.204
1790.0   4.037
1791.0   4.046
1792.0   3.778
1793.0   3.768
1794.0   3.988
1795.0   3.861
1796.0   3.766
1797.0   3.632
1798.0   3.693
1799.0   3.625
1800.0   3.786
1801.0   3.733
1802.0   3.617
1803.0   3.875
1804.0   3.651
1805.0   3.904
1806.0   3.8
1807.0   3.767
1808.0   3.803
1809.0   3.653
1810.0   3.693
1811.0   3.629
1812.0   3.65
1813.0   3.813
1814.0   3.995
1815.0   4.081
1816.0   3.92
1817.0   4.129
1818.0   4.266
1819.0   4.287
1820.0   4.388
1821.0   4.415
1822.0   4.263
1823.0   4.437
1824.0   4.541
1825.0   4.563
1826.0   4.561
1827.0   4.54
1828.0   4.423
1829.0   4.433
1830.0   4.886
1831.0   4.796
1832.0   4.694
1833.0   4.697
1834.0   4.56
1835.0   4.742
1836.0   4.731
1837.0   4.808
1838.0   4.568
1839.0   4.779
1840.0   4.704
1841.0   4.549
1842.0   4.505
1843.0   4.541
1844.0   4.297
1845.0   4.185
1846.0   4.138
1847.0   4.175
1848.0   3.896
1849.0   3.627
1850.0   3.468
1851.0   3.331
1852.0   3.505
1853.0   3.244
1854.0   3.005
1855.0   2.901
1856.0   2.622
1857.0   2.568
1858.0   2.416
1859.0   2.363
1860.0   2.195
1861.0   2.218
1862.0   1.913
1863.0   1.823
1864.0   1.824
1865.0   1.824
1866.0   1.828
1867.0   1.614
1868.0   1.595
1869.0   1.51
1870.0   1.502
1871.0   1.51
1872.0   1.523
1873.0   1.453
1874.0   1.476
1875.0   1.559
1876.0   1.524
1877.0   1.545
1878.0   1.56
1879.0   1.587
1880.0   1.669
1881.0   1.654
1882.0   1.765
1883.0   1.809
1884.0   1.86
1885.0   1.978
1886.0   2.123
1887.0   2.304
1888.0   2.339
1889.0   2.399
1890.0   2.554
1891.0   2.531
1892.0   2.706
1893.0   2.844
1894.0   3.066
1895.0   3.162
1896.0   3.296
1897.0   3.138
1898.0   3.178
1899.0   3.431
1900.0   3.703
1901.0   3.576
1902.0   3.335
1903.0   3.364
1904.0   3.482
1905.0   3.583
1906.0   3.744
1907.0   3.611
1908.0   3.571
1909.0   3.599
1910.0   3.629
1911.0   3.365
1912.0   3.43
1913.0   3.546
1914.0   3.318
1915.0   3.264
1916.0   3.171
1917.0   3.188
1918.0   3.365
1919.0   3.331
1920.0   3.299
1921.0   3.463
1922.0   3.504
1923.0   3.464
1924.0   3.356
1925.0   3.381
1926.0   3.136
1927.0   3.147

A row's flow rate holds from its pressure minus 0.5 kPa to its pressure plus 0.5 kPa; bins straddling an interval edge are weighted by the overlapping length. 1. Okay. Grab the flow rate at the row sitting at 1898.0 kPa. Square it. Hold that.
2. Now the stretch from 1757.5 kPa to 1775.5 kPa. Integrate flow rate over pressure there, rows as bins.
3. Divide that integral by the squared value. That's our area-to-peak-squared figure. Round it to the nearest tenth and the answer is 8.4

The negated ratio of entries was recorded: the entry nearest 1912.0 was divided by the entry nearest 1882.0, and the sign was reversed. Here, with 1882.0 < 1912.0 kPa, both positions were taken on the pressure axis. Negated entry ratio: -1.9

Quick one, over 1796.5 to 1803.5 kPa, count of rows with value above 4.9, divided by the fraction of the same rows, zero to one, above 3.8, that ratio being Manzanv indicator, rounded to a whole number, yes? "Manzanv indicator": 0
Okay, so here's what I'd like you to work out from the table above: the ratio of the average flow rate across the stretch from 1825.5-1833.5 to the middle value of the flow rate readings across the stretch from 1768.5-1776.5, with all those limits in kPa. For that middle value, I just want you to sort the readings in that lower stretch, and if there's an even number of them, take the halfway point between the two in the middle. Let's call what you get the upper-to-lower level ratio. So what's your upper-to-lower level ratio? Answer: 1.02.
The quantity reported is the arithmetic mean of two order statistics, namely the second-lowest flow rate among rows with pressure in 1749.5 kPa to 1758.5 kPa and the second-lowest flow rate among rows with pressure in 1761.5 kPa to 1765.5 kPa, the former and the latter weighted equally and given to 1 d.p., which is 4.8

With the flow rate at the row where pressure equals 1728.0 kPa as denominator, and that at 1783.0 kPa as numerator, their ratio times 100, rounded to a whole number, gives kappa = 95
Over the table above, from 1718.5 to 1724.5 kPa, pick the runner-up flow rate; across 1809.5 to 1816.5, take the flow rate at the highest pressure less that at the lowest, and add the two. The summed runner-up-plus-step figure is 5.08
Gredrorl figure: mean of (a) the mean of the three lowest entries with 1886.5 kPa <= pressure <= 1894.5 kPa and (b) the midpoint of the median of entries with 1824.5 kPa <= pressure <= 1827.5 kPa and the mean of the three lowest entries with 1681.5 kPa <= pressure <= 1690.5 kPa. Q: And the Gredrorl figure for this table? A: 3.7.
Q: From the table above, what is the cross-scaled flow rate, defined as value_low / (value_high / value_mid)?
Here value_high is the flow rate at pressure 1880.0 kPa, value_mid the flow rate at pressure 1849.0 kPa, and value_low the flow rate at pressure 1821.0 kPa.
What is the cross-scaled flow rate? 10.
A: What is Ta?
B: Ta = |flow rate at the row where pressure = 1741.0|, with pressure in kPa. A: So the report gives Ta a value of 5.1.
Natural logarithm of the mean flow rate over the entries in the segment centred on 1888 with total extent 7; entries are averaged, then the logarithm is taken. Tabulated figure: 0.8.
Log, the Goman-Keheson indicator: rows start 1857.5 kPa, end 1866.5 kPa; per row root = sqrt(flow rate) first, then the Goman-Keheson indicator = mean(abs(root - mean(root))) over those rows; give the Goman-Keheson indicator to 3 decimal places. 0.078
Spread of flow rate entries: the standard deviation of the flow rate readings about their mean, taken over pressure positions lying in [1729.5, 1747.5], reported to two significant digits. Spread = 0.21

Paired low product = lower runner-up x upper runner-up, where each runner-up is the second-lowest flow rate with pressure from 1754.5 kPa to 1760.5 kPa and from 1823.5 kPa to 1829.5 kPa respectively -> 21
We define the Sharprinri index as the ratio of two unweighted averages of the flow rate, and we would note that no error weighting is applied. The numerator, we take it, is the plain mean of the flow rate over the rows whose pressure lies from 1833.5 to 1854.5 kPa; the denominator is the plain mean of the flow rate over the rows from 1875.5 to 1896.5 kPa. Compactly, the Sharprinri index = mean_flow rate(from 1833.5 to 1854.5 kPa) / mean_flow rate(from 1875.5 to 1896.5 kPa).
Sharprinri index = 1.89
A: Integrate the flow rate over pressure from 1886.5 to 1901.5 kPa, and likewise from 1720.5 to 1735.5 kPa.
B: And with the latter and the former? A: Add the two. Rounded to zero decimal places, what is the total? 115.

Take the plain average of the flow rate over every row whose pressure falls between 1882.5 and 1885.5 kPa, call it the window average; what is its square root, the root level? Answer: 1.4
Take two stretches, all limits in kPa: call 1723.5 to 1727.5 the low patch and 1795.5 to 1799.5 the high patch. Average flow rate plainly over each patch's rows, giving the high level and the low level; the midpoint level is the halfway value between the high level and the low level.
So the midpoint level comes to 4.2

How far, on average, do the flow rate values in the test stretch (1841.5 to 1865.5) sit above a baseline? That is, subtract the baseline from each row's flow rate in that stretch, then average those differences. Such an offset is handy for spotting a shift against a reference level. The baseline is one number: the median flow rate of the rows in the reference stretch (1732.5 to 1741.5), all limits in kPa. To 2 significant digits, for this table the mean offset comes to -1.9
